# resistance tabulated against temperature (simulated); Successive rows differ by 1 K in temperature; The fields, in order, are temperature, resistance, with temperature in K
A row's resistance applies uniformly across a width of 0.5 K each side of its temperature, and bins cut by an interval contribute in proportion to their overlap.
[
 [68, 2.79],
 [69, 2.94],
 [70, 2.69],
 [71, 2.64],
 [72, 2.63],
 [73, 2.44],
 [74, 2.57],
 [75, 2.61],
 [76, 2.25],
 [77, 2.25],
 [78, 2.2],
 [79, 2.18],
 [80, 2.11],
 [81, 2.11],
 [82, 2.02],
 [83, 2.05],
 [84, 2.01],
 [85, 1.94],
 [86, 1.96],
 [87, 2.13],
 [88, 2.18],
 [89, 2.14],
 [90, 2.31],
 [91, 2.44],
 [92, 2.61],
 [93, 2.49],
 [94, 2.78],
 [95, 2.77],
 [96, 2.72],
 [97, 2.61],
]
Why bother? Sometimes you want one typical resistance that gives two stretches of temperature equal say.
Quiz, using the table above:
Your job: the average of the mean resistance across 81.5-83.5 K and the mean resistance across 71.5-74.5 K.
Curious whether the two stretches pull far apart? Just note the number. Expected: 2.3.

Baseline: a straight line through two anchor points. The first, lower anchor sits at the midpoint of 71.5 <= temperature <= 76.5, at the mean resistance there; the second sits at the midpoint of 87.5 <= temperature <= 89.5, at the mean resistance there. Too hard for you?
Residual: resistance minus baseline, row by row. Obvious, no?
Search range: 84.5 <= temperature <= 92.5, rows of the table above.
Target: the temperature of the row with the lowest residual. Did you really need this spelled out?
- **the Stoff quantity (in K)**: 85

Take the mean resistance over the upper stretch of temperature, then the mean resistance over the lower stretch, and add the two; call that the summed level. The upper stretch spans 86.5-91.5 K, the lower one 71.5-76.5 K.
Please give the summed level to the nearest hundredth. 4.74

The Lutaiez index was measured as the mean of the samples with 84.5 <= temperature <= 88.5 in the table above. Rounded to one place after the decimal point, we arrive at 2.1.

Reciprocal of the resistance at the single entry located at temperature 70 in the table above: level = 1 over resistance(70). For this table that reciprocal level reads 0.37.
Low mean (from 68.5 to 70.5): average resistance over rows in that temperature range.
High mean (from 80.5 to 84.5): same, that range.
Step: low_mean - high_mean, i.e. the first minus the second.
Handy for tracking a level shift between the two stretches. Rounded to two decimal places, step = 0.77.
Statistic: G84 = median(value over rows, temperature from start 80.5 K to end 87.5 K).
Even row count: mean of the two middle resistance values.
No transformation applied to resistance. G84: 2.02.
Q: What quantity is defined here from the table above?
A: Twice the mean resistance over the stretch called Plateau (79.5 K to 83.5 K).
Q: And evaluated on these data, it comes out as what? 4.1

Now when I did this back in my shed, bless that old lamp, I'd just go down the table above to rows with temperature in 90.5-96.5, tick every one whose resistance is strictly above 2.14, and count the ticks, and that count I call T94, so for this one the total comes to 6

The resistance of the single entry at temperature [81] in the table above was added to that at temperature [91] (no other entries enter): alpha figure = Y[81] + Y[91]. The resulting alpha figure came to 4.55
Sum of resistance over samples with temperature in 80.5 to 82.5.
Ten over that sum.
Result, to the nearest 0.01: 2.42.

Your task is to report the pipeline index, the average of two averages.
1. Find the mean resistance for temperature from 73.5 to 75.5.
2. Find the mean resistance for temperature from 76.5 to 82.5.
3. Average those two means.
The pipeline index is 2.37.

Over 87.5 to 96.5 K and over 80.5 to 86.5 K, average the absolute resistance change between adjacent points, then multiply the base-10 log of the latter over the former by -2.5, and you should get 1.0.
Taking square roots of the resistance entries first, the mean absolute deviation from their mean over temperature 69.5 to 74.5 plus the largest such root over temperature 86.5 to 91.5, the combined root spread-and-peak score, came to 1.58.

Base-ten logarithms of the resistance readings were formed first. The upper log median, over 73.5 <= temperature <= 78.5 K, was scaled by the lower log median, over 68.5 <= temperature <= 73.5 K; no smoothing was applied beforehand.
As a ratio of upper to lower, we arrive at 0.84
